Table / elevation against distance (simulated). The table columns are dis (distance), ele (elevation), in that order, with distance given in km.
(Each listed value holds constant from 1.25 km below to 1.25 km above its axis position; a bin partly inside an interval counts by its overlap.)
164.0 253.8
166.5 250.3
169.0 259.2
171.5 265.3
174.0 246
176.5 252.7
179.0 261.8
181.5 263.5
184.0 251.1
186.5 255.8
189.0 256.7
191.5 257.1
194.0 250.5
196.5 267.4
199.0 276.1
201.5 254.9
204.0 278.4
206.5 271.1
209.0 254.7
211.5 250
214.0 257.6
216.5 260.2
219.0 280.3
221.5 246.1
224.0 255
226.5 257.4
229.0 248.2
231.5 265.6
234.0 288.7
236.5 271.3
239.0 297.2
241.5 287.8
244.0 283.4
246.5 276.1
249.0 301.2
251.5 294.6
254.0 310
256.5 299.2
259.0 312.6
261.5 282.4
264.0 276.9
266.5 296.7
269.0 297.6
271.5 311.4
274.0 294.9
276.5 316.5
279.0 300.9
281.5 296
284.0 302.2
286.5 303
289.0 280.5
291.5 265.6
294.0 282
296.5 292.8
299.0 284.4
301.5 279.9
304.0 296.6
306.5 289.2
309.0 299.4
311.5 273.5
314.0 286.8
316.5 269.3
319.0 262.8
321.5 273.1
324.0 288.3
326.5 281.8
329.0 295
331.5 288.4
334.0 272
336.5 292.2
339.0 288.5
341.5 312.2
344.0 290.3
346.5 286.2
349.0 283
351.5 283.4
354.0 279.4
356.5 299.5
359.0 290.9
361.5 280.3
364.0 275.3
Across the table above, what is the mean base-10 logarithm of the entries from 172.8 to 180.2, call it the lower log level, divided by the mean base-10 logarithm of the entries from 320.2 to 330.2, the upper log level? 0.980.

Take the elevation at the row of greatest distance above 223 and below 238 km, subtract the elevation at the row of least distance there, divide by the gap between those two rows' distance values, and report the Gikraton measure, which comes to 1.3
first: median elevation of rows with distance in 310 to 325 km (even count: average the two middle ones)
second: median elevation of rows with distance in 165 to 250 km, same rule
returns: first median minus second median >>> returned 14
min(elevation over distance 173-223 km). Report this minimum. 246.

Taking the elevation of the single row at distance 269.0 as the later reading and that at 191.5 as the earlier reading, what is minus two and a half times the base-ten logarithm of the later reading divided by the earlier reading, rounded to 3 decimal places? -0.159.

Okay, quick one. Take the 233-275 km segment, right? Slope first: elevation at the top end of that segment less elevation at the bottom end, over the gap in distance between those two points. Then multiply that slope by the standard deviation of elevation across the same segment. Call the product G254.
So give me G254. 1.9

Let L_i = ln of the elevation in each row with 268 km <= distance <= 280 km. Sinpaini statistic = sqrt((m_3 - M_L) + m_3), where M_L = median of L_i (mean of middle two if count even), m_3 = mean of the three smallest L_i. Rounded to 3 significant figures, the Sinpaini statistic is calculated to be 2.38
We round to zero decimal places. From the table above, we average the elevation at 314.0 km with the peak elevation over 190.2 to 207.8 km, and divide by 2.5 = 113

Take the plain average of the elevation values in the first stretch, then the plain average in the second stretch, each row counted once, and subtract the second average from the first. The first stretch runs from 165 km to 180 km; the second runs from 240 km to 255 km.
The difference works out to -36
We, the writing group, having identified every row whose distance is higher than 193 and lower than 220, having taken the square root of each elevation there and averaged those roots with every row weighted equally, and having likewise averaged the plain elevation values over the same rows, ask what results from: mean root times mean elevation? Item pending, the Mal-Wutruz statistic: 4282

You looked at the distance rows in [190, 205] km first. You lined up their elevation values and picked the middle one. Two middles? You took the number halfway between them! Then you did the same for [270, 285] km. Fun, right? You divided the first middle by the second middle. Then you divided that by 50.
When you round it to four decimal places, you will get 0.0174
